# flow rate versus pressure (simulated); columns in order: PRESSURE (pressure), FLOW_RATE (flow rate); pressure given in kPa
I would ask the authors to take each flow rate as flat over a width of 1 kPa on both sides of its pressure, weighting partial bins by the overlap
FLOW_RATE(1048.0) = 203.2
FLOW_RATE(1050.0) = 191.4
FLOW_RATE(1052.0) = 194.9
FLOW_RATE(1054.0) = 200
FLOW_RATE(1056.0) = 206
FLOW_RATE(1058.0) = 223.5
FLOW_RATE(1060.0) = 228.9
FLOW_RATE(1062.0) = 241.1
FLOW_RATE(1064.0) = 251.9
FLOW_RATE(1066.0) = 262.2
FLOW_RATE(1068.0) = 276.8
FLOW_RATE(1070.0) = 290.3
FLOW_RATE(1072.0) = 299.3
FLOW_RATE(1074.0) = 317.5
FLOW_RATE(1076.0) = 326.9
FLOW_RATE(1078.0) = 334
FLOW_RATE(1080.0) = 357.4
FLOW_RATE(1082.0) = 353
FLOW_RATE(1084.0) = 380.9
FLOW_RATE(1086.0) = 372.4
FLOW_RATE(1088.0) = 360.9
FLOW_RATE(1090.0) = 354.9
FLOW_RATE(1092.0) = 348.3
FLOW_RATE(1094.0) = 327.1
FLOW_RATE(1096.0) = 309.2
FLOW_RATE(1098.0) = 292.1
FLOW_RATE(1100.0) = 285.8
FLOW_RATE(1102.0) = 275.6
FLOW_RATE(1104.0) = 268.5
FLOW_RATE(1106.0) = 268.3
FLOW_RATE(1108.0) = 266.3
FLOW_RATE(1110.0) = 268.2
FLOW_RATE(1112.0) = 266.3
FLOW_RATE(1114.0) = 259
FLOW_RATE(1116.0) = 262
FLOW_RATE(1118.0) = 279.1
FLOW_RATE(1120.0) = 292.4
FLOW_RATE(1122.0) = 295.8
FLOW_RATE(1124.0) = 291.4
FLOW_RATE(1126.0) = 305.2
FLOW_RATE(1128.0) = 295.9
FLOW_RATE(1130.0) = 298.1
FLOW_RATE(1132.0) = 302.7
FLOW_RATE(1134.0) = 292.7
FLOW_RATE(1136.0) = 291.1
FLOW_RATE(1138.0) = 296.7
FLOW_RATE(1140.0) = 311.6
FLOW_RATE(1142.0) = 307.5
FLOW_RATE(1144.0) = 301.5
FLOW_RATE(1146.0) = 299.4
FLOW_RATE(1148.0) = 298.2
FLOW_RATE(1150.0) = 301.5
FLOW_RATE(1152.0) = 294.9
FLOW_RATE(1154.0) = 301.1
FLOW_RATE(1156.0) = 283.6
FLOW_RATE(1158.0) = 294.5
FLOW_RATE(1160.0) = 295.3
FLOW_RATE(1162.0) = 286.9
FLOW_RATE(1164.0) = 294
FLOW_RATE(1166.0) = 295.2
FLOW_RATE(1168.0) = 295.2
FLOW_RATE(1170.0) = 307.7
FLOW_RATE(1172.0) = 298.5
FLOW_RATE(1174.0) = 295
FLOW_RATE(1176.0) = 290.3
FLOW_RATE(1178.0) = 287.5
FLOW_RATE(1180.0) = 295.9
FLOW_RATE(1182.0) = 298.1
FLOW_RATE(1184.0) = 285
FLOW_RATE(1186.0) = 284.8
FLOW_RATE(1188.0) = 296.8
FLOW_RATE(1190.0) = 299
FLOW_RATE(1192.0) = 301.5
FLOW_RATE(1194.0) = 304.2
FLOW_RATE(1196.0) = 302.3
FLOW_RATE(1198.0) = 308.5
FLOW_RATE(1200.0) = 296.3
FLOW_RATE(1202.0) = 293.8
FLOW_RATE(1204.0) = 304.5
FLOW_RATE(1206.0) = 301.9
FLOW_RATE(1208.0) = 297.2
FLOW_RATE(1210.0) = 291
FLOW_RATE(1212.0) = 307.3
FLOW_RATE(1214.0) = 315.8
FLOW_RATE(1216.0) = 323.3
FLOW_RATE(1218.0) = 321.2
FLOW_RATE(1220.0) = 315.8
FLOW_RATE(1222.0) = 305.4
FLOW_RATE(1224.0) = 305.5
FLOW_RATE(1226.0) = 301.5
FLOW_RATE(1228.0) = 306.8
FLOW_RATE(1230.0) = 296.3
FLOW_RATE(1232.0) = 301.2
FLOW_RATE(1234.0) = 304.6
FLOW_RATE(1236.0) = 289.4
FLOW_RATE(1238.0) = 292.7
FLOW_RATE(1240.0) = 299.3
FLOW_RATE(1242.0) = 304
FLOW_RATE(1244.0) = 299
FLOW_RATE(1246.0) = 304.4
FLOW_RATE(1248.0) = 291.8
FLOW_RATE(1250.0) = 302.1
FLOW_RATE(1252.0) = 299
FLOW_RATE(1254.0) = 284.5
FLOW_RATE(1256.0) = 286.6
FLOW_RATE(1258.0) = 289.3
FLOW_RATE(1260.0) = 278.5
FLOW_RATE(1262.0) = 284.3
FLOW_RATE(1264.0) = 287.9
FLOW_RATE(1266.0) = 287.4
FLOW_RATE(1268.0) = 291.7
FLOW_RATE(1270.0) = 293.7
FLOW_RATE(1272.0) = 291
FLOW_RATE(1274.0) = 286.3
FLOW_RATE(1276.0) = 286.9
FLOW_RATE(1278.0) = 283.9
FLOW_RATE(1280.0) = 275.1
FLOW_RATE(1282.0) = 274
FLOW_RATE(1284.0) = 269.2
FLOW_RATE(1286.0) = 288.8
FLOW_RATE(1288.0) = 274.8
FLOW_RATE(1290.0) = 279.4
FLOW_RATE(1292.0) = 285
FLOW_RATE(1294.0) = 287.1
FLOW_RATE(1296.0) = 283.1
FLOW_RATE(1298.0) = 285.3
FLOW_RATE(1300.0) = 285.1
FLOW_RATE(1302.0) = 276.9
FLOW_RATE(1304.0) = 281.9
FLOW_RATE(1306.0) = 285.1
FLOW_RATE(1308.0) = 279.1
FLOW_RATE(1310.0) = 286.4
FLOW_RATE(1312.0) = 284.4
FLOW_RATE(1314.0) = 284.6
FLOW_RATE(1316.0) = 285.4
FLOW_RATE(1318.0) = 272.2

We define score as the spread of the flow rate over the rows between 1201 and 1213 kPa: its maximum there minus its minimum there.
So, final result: 16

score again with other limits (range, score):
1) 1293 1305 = 10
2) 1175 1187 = 13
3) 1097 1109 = 26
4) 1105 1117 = 9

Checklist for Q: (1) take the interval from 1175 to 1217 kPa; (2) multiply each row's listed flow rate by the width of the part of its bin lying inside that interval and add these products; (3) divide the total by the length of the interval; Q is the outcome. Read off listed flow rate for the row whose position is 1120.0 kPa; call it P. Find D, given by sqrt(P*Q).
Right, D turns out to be 296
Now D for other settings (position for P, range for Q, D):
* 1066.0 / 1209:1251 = 282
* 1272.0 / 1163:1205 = 294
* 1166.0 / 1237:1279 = 293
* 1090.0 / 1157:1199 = 324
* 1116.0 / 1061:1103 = 287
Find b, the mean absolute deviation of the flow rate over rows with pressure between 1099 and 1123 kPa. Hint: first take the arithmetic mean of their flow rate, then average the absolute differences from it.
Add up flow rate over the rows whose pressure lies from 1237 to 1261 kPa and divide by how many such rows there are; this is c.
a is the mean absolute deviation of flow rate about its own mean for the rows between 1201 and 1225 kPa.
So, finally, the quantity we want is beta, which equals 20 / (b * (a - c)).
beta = -0.007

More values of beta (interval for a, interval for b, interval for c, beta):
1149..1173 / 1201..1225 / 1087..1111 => -0.008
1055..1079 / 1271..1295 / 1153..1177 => -0.013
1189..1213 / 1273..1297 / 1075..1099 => -0.011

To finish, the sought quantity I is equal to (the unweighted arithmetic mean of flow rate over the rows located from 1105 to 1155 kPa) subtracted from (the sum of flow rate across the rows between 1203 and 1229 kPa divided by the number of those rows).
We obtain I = 18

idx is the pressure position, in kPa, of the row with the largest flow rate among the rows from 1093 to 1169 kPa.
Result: 1094.0 kPa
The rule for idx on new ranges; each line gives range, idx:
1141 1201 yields 1198.0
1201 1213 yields 1212.0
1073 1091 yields 1084.0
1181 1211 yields 1198.0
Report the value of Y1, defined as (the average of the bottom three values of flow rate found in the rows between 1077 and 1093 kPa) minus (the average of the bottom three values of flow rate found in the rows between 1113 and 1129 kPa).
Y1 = 78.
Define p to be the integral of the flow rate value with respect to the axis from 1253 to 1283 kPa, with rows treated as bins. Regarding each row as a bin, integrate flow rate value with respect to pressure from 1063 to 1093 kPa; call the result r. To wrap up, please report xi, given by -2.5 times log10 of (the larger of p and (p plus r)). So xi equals -10.66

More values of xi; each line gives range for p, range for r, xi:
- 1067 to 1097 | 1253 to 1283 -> -10.67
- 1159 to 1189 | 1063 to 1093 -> -10.67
